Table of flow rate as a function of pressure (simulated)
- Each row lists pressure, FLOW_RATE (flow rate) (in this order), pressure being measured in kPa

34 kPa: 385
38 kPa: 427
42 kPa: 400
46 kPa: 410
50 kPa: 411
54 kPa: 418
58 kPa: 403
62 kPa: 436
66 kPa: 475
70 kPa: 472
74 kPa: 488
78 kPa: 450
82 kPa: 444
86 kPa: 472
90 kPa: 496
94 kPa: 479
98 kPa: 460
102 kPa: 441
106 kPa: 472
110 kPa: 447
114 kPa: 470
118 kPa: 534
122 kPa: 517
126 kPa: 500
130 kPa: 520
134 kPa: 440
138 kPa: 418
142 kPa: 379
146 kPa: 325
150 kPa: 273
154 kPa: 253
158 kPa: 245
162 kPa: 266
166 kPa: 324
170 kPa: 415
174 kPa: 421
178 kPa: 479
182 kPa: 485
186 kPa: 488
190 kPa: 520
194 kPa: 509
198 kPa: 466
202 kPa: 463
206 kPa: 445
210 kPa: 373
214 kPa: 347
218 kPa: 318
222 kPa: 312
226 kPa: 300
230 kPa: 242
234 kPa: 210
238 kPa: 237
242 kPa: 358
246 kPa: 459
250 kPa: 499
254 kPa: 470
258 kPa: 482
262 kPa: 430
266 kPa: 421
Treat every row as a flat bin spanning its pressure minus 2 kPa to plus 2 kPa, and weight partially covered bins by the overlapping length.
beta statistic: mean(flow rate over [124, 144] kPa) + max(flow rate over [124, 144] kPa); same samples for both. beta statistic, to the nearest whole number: 971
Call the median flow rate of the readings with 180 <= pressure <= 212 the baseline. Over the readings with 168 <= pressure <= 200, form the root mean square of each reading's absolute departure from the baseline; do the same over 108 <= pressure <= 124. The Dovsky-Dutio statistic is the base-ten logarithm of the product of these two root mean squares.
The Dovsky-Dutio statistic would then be 3.1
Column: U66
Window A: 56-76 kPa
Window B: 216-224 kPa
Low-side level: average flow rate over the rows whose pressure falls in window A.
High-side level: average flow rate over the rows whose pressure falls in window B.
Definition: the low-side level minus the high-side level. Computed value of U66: 140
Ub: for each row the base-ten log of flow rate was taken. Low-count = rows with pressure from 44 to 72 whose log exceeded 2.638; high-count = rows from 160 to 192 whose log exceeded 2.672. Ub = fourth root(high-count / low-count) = 1.1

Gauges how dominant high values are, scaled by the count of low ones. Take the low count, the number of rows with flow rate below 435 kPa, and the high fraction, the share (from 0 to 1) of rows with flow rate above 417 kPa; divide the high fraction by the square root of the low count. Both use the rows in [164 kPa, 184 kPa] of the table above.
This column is 0.35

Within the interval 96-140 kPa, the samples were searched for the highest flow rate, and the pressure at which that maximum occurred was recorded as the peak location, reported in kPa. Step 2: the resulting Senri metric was 118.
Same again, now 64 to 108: 90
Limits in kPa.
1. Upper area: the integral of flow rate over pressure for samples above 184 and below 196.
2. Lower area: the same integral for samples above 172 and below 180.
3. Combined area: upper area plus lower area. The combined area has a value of 9668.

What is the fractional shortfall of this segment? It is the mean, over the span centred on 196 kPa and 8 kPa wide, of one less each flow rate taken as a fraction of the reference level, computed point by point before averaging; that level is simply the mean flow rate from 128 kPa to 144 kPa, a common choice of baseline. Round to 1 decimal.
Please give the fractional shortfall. -0.1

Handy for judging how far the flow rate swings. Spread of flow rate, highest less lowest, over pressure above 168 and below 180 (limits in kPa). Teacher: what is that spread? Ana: 64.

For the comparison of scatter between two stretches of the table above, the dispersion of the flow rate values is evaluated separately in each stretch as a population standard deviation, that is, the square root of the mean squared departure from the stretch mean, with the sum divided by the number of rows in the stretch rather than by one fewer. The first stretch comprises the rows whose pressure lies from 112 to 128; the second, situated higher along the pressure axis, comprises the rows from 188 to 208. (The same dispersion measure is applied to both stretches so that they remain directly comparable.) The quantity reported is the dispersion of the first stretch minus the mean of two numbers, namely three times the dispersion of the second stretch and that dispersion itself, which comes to -34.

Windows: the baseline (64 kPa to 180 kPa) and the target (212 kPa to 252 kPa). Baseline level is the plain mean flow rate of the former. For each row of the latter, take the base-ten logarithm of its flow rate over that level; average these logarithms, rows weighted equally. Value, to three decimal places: -0.129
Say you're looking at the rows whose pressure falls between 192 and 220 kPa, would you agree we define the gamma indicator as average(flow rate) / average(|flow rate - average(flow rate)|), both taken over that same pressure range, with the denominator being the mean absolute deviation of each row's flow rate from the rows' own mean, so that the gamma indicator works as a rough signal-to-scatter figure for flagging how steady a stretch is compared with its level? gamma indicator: 7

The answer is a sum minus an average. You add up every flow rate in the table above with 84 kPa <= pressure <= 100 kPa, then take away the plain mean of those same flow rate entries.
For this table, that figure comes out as 1430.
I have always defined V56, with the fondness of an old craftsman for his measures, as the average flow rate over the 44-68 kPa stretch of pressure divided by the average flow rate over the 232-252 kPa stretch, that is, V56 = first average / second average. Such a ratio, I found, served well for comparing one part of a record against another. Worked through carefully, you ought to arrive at 1.21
